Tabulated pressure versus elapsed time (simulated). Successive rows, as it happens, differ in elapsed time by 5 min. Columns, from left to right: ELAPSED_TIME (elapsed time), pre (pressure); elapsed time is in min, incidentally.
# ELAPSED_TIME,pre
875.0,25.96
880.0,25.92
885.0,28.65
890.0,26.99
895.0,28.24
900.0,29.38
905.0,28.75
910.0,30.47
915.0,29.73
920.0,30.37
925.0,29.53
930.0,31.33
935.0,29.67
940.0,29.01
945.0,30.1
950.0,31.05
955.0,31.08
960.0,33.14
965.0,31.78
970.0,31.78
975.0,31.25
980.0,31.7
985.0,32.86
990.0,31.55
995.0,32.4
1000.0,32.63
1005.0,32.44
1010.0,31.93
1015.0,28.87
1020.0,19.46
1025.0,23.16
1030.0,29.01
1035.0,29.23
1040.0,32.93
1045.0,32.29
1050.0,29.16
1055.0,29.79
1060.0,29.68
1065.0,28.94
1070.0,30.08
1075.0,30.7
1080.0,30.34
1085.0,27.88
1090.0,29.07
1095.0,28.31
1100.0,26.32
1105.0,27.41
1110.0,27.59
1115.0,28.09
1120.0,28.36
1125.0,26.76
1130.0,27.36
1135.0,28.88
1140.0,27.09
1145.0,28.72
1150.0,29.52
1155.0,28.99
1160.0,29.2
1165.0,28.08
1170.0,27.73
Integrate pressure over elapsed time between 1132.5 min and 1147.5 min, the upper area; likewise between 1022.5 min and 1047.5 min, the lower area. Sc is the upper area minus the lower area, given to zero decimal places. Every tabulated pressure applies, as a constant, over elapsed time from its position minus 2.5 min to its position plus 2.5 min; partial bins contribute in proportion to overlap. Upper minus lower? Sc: -310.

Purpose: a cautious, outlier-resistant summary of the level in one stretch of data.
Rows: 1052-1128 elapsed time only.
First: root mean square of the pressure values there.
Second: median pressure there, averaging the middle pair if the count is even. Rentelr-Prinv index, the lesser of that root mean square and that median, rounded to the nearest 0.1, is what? 28.4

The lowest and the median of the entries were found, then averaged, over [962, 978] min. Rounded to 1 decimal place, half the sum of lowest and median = 31.5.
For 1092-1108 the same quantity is 26.9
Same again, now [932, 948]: 29.3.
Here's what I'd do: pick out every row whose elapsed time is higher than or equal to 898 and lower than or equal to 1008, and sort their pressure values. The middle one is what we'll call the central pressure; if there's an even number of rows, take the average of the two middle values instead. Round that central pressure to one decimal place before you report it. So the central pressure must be 31.2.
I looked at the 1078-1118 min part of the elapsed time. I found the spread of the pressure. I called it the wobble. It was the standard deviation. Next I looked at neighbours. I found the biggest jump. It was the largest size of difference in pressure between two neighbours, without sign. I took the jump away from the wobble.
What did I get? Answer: -1.3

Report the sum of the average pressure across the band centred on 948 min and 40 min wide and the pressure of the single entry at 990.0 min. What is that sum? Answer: 62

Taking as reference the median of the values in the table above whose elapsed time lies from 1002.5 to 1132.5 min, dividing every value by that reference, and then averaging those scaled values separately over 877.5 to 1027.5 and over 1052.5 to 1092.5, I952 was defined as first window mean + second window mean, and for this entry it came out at 2.05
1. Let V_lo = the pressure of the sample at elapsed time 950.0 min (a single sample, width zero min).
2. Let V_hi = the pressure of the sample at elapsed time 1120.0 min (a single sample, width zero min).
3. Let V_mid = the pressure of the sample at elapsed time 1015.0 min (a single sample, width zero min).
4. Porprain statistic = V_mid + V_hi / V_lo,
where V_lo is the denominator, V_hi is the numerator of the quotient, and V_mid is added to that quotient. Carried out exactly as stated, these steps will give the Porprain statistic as 29.8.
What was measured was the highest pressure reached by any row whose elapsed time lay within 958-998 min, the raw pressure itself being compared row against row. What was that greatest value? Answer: 33.14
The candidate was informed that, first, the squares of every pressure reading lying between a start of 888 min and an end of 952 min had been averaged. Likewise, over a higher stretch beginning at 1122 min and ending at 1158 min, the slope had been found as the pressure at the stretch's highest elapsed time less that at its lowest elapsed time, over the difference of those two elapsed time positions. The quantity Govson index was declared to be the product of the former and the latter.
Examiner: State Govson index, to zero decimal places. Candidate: 65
